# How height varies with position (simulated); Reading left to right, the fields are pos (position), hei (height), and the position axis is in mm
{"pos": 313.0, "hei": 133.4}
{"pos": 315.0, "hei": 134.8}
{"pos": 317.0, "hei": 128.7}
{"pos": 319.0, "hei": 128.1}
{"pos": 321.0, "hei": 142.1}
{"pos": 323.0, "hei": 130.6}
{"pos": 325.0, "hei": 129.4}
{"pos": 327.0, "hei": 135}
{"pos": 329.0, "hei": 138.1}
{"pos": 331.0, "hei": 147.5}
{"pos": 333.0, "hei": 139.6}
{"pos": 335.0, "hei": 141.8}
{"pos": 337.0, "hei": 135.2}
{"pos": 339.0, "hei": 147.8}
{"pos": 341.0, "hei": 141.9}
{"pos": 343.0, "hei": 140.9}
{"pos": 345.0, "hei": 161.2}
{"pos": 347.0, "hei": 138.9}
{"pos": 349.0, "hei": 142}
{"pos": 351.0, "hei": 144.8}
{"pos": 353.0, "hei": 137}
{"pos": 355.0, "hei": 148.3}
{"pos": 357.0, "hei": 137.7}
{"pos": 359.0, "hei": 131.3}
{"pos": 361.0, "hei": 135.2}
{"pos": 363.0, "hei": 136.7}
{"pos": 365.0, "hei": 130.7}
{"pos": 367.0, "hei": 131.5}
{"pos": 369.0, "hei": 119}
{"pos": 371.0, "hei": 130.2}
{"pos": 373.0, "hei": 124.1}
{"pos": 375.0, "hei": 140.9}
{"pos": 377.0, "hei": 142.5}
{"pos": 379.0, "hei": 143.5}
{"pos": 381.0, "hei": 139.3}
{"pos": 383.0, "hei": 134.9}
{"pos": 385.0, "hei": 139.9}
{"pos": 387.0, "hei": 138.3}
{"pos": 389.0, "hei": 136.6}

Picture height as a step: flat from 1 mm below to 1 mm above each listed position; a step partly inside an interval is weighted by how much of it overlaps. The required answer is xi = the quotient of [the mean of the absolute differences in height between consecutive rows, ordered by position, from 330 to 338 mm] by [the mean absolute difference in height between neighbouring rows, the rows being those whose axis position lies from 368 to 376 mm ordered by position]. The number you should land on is 0.49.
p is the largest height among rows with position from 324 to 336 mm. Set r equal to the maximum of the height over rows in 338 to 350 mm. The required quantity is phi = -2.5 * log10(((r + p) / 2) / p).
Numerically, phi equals -0.049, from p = 147.5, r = 161.2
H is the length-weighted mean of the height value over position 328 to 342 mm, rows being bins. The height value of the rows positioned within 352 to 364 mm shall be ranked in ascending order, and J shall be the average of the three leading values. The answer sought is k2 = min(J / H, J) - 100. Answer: -99.1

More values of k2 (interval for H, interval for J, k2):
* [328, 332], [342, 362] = -99.1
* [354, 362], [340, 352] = -99.0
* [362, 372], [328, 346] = -98.9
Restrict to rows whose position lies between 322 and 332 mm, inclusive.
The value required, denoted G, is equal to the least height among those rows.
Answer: 129.4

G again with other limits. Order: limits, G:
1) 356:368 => 130.7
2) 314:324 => 128.1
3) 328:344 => 135.2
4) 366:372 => 119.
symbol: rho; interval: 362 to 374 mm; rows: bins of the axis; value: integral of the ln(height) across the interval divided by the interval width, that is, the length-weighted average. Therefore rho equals 4.86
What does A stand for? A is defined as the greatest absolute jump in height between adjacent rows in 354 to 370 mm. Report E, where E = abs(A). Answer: 12.5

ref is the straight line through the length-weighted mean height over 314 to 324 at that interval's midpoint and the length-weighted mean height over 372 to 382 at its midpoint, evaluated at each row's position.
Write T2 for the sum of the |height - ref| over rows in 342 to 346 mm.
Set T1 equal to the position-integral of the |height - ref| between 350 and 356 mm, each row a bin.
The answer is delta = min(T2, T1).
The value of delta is 32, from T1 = 45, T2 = 32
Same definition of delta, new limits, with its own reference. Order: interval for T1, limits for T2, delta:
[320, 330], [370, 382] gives 35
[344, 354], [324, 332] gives 23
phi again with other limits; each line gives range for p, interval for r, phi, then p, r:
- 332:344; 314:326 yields 0.021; 147.8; 142.1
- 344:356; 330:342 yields 0.046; 161.2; 147.8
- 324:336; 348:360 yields -0.003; 147.5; 148.3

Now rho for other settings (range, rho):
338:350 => 4.98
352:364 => 4.92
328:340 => 4.95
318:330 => 4.90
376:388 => 4.94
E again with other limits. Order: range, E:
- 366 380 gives 16.8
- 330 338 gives 7.9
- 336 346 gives 20.3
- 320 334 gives 11.5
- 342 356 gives 22.3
